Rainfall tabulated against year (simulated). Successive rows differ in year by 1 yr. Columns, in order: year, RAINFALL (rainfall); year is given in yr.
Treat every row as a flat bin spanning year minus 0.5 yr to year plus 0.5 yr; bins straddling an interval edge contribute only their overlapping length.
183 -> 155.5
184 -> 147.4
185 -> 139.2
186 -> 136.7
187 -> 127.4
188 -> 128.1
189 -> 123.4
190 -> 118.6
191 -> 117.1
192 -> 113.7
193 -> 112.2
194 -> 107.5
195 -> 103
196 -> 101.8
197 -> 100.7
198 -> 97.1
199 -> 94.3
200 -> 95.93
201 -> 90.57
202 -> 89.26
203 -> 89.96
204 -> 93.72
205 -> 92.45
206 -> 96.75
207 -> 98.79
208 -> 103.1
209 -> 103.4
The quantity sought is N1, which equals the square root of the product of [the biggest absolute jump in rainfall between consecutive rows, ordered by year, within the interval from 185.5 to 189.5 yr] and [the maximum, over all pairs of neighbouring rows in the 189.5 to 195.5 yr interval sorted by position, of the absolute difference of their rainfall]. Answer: 6.6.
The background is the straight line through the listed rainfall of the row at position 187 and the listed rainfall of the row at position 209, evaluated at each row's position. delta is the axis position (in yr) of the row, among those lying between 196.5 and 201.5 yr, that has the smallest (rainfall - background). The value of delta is 201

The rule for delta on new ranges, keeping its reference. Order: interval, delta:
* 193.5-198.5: 198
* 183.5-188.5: 187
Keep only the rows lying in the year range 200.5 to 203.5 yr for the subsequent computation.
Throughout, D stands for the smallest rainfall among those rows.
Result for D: 89.26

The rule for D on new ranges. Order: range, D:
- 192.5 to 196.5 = 101.8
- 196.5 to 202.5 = 89.26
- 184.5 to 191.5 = 117.1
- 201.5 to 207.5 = 89.26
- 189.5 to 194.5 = 107.5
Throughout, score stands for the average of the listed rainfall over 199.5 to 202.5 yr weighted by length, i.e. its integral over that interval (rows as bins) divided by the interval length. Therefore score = 92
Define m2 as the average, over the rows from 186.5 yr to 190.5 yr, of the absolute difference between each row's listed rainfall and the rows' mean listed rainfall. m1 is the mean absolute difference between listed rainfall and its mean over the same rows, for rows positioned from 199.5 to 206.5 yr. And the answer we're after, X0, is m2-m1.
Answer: 1.0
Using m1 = 2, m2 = 3.4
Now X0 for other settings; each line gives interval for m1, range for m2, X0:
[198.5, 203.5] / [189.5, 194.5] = 0.7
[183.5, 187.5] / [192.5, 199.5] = -1.2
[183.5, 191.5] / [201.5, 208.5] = -4.5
